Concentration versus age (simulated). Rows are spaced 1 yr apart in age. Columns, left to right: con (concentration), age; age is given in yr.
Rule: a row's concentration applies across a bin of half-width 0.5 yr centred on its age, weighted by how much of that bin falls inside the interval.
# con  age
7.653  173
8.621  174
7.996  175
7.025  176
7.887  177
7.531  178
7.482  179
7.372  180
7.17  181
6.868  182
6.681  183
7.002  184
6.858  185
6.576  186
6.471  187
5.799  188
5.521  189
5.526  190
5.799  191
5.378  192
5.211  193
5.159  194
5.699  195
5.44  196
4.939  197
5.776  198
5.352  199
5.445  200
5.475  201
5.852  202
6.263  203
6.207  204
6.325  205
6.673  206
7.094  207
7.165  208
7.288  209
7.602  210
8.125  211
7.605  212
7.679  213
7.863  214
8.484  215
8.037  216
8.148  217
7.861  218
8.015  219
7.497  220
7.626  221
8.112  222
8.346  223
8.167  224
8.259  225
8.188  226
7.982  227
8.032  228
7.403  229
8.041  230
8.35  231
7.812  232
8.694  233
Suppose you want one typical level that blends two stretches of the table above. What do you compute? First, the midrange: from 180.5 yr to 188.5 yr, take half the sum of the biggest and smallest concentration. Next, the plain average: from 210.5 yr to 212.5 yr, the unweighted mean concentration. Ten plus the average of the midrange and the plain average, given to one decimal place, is 17.2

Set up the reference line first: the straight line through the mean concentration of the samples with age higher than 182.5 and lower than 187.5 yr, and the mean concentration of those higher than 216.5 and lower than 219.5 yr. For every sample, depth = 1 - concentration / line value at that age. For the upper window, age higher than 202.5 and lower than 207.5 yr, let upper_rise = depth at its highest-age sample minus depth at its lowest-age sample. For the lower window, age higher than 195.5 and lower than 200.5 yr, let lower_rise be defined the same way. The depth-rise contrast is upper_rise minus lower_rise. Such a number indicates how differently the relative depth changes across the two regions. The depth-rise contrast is -0.11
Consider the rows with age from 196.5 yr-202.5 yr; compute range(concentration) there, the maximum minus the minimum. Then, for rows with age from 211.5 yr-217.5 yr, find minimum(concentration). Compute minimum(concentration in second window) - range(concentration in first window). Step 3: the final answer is 6.69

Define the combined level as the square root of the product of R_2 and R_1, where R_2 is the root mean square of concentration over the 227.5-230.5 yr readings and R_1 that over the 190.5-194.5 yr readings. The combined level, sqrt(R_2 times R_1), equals 6.5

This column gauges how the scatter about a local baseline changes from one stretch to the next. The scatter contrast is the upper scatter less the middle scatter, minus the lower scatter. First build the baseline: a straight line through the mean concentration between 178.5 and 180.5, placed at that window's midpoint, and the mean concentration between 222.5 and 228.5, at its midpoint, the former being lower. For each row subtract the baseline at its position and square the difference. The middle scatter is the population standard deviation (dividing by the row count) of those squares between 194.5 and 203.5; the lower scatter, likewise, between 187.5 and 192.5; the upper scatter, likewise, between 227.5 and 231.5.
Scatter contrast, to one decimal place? -1.9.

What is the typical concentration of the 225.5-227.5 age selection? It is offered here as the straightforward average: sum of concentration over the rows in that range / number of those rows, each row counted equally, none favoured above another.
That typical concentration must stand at 8.1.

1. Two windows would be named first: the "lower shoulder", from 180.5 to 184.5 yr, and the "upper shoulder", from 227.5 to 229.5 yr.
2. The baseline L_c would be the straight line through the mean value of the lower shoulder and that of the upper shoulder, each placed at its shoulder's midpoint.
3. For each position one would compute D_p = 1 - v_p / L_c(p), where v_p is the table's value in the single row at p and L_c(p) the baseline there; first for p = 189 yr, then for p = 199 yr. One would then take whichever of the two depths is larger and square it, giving 0.067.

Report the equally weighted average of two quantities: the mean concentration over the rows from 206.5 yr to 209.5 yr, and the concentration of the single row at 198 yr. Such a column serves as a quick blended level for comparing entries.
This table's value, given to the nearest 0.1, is 6.5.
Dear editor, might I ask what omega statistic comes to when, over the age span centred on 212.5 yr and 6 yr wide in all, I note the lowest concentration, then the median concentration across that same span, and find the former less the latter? -0.17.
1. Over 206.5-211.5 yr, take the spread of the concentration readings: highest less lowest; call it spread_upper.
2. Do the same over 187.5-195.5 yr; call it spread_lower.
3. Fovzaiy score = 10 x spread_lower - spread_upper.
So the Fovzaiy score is 5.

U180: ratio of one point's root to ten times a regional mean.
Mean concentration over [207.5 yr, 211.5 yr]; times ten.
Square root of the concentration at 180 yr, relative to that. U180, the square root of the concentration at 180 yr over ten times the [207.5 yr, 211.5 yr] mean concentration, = 0.036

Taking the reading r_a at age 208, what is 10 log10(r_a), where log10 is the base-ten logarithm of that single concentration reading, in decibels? 8.6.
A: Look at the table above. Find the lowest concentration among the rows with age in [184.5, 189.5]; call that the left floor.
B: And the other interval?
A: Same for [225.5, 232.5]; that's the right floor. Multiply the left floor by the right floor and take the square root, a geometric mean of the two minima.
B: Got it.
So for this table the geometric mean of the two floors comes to 6.39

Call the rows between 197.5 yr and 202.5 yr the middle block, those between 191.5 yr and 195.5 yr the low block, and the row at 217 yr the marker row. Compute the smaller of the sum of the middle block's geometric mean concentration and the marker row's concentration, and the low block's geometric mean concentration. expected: 5.4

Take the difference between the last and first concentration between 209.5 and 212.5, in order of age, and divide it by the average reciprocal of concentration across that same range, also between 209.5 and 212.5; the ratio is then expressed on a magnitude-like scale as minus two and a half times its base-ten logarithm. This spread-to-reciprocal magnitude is 4.1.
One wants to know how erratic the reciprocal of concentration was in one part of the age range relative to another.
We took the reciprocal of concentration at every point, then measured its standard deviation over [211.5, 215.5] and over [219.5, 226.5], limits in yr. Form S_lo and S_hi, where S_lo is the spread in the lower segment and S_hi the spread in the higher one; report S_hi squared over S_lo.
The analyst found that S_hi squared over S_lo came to 0.0045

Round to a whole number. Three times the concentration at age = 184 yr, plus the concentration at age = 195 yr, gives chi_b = 27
